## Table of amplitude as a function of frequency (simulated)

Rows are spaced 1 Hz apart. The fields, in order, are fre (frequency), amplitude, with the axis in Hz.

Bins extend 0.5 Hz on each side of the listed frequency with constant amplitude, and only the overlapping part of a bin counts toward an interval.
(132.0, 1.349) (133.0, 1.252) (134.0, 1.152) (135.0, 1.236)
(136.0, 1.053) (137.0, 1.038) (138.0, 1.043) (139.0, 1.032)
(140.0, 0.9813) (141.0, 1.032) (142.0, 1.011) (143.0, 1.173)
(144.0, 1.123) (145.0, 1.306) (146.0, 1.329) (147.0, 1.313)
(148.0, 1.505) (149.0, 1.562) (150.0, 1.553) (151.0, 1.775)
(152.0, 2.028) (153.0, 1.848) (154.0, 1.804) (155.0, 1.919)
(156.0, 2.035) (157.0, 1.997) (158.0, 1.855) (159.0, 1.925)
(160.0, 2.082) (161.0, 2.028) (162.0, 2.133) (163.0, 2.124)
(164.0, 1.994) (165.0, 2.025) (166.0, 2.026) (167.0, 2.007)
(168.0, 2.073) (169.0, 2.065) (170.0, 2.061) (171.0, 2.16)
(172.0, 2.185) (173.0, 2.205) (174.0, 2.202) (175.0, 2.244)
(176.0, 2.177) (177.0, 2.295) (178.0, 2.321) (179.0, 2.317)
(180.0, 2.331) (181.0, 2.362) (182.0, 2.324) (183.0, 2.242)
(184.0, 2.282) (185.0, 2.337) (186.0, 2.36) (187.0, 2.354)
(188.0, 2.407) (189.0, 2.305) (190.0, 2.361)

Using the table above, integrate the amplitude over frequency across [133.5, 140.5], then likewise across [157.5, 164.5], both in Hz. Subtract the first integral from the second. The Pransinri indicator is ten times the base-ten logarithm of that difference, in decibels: 8.2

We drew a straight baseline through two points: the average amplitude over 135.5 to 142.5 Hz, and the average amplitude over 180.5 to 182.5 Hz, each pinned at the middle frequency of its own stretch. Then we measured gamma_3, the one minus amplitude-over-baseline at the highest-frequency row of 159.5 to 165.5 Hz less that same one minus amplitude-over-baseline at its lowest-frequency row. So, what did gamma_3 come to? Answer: 0.14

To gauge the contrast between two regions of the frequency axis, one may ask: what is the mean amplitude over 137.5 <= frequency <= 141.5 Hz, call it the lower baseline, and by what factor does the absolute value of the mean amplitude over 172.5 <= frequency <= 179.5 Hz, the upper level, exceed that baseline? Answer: 2.203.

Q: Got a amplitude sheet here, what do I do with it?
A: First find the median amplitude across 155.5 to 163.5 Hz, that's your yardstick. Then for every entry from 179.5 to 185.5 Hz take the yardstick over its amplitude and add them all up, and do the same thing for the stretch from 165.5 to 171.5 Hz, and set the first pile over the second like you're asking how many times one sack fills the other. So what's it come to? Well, 0.89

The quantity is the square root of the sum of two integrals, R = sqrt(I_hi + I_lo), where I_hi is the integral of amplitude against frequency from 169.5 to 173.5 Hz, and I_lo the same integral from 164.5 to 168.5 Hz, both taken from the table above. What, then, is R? 4.1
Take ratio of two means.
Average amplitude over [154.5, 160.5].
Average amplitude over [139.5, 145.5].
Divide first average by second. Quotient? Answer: 1.8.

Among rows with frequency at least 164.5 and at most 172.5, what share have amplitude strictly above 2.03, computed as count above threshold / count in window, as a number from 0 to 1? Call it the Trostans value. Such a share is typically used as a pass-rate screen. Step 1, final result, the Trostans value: 0.6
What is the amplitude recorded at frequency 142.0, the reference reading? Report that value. 1.011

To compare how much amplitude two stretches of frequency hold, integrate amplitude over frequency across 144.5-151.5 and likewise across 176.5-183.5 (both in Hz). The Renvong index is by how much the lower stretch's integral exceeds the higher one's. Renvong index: -5.8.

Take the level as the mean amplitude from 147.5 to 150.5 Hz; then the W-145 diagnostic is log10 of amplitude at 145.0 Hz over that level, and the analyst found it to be -0.072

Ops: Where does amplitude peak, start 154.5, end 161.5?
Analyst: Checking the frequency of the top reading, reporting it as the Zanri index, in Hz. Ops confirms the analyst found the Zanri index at 160.0 Hz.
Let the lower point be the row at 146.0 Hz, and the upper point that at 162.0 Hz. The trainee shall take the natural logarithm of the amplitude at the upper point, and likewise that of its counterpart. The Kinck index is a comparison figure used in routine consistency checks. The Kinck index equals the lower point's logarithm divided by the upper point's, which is 0.4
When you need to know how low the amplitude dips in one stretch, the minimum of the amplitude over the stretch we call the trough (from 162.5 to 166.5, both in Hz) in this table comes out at 1.994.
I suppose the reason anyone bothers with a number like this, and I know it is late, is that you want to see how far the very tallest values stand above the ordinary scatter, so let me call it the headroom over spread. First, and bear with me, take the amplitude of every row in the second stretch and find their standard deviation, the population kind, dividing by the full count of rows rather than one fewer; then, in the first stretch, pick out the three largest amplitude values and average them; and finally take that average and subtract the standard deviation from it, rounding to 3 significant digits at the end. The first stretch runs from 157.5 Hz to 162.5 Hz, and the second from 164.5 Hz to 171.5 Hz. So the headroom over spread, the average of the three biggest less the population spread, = 2.03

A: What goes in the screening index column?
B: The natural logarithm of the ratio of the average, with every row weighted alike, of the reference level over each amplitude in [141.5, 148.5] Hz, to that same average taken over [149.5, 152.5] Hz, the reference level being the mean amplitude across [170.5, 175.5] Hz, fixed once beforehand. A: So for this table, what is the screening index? 0.36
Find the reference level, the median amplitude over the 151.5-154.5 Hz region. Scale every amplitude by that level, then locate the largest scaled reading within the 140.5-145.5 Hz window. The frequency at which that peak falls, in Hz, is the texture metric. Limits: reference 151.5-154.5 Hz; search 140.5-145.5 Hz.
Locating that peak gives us 145.0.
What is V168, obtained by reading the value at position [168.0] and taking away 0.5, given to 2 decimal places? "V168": 1.57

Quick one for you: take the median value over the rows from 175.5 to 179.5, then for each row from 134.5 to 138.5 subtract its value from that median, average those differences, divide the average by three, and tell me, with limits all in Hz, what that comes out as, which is 0.40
